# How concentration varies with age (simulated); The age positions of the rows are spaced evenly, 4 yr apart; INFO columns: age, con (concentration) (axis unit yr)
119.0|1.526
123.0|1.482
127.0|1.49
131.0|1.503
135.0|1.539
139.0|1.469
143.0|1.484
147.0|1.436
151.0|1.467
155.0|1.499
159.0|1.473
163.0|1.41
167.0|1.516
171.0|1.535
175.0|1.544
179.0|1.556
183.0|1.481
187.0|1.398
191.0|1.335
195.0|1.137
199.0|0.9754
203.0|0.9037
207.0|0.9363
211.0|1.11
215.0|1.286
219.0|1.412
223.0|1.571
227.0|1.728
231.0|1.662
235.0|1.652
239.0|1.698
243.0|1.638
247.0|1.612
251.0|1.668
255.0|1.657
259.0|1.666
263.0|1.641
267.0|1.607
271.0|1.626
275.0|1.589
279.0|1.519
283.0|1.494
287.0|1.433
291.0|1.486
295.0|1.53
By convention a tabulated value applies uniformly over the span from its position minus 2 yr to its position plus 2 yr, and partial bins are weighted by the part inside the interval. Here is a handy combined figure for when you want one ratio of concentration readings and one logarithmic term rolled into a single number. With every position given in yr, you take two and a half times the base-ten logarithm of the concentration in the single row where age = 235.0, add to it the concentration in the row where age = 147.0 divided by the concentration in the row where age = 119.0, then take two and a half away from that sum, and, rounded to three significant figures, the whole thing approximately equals -1.01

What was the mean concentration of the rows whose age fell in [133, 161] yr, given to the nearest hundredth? 1.48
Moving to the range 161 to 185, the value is 1.51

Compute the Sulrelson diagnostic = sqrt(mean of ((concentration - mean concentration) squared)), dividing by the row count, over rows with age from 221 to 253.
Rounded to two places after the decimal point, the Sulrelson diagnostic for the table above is 0.05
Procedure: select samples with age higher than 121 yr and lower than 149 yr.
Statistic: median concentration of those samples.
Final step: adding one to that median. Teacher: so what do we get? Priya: 2.48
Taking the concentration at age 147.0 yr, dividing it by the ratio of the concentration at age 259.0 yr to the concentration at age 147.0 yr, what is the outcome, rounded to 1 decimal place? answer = 1.2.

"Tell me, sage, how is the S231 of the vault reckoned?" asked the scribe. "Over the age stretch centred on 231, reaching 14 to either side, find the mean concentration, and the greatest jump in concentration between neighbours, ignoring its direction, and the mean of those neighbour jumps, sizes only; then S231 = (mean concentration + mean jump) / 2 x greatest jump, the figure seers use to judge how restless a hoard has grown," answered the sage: 0.136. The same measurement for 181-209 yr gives 0.126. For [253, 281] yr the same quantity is 0.058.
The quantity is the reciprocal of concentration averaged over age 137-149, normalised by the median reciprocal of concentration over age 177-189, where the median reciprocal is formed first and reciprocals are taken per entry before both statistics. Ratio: 1.01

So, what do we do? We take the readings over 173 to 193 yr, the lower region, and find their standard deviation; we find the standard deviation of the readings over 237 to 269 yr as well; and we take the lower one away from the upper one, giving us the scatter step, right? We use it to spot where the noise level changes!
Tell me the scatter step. -0.06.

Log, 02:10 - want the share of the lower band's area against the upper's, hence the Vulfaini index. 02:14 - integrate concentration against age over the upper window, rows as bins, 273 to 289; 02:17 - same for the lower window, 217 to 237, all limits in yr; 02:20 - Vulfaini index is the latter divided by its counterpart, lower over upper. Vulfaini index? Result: 1.3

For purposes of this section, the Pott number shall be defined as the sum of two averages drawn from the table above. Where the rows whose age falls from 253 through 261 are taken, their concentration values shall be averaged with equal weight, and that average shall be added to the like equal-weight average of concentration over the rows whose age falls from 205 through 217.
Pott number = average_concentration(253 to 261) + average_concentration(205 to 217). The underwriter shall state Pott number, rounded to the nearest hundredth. 2.77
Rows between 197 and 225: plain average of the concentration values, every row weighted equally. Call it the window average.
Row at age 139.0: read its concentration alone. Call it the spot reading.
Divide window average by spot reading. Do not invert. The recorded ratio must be 0.80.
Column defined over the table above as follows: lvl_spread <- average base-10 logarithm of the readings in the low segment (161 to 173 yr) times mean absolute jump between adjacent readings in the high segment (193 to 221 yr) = 0.021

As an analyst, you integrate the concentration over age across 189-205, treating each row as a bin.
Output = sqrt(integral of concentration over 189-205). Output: 4.17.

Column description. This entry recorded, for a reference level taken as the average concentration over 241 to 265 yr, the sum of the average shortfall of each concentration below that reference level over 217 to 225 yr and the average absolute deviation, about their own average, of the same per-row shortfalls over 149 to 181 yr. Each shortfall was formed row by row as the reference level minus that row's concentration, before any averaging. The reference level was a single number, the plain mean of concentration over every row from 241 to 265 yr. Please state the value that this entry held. 0.19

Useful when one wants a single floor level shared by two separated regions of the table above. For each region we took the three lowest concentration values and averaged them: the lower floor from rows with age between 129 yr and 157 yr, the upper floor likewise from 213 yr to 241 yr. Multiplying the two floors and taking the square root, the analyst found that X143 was 1.44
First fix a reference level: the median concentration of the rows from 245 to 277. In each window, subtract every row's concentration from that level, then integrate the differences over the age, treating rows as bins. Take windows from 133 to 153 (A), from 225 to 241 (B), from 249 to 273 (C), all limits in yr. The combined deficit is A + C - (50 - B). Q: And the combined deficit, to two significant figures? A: -48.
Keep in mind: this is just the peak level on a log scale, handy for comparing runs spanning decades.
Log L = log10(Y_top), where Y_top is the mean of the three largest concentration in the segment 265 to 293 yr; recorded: 0.21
